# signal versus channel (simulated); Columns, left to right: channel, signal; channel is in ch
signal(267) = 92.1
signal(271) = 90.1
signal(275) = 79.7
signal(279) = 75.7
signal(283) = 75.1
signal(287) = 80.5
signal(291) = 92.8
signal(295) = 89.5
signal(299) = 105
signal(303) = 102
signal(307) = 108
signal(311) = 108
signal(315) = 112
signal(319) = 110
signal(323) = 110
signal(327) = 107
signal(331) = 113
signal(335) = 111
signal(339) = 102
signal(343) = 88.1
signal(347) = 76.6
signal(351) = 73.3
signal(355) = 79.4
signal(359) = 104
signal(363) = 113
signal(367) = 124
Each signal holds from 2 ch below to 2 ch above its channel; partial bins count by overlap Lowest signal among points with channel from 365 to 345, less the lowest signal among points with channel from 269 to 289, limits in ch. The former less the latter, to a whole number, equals -2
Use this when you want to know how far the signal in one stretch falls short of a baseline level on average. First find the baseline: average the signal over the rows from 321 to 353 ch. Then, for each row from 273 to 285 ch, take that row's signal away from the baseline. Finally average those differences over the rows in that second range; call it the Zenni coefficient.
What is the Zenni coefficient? 21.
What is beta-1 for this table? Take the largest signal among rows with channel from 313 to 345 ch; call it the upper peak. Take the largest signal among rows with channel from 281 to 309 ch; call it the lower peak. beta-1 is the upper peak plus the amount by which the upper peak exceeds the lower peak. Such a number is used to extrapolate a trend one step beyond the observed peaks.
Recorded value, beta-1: 118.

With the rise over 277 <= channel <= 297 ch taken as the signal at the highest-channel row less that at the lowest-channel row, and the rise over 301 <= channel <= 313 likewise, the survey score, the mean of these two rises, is 10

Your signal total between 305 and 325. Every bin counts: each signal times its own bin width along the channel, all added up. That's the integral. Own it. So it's 2192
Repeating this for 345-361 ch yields 1333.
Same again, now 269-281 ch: 982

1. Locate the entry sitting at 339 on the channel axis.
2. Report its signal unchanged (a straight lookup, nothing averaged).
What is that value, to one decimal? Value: 102.0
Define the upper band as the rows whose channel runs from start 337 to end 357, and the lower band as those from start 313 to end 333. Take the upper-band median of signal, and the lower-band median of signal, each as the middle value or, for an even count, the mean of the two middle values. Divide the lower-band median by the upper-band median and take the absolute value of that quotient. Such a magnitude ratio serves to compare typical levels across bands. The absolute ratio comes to 1.4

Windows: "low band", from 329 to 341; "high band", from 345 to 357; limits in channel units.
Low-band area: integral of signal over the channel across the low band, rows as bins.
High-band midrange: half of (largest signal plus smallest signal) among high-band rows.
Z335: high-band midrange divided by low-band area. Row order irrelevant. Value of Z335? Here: 0.059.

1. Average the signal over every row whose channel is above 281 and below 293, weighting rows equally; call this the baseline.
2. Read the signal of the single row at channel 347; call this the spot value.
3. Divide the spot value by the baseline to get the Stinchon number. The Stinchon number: 0.93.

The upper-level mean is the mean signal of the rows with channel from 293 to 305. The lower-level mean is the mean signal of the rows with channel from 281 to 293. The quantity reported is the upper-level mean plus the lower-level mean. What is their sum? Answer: 182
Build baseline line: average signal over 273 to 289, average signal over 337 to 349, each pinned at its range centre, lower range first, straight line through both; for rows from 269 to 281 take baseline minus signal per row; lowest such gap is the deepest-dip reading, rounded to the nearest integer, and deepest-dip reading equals -14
